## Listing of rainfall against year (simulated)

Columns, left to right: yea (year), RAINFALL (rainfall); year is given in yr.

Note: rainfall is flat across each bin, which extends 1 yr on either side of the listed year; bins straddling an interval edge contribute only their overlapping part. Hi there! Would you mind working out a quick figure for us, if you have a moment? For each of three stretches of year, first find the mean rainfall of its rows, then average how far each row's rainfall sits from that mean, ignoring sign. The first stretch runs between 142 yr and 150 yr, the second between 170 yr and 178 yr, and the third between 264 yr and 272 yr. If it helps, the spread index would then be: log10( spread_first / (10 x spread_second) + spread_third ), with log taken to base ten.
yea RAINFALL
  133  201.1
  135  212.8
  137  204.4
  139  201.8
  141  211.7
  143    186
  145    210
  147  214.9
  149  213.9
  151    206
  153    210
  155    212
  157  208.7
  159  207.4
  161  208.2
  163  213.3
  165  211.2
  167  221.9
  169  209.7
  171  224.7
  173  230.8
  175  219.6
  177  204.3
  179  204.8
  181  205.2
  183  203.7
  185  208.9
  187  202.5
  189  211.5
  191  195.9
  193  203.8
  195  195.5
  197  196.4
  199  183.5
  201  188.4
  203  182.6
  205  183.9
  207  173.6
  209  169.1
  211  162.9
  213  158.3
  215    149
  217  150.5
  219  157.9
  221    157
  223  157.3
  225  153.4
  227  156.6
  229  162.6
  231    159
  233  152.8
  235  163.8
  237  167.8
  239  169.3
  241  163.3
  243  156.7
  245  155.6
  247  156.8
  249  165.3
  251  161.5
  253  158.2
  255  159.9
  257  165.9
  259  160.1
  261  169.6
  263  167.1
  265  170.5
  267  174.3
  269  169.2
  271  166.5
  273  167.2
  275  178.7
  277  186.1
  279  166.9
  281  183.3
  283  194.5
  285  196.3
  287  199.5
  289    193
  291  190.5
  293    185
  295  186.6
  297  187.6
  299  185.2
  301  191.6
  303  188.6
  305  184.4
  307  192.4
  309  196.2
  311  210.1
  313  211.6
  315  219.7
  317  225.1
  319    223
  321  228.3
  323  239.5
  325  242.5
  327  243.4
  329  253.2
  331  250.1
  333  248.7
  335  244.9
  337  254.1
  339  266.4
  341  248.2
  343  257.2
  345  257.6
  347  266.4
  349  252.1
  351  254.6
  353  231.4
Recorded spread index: 0.38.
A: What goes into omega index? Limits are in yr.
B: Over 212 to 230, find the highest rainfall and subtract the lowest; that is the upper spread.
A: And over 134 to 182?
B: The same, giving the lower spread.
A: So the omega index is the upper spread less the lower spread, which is -31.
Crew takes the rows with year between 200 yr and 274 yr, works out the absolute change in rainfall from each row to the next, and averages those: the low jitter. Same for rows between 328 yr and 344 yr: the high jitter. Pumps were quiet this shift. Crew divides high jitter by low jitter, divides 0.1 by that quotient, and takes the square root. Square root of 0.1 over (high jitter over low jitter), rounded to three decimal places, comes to 0.236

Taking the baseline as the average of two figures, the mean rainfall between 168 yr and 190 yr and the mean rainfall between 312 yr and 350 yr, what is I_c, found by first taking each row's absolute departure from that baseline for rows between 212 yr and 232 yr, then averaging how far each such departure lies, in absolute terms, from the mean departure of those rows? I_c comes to 3.1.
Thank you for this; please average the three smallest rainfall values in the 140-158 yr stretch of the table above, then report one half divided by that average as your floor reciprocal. 0.0025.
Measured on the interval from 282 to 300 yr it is 0.0027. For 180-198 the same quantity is 0.0026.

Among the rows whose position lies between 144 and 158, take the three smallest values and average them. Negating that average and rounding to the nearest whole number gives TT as -208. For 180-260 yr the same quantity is -151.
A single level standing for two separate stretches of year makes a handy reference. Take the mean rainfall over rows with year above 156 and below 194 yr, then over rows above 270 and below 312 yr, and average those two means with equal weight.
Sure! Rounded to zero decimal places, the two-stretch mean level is 199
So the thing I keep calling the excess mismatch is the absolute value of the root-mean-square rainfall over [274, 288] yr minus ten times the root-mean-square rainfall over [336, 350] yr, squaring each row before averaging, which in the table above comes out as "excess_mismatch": 2388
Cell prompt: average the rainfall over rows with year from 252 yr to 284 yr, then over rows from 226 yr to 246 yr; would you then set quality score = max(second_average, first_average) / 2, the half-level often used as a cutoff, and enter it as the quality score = 86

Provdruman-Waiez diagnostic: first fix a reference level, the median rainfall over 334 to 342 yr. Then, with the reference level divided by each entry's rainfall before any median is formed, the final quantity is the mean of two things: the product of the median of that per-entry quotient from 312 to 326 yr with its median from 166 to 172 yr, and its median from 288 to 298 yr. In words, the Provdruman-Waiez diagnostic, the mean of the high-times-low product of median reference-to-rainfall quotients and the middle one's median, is 1.30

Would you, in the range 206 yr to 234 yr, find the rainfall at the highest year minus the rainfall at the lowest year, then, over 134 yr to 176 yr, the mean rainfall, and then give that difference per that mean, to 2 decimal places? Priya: -0.10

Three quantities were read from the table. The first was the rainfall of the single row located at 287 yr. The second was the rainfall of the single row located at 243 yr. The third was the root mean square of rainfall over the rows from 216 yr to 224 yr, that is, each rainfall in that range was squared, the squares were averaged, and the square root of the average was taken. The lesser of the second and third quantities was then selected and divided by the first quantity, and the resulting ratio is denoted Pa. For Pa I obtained 0.78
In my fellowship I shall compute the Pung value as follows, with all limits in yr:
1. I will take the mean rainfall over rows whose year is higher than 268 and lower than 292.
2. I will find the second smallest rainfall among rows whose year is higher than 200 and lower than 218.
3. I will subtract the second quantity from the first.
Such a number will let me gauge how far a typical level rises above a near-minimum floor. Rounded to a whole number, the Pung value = 32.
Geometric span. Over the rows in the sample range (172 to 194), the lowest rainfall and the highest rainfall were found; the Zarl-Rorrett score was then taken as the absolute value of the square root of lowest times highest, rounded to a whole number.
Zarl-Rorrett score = 213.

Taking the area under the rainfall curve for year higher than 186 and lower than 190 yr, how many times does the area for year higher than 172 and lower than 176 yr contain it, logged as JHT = 1.1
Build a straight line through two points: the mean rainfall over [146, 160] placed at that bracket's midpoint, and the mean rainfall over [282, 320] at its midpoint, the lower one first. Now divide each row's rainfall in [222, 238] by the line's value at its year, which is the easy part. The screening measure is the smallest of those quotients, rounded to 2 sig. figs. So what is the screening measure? 0.75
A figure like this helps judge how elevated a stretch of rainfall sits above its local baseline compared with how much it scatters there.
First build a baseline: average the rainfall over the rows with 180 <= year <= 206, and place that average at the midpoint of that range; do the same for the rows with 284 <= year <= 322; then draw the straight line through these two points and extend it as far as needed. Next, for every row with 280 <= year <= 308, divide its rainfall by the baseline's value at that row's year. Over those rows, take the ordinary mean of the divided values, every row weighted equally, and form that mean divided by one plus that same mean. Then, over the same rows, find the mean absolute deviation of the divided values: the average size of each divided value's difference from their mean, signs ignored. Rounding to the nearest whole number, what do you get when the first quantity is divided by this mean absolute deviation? 24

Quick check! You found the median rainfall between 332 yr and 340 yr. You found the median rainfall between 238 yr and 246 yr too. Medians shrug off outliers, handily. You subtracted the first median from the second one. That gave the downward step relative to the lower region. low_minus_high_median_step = -91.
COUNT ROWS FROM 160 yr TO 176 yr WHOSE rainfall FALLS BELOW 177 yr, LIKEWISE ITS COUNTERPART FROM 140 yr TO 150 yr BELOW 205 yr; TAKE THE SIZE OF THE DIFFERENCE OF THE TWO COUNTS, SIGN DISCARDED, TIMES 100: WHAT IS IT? 100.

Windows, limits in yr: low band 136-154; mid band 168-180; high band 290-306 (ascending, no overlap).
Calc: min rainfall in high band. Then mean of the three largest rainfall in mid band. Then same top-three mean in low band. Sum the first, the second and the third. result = 623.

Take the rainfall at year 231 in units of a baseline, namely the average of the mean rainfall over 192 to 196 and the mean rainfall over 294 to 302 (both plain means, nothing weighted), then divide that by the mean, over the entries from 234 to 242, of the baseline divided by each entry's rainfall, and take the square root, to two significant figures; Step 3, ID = 0.84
